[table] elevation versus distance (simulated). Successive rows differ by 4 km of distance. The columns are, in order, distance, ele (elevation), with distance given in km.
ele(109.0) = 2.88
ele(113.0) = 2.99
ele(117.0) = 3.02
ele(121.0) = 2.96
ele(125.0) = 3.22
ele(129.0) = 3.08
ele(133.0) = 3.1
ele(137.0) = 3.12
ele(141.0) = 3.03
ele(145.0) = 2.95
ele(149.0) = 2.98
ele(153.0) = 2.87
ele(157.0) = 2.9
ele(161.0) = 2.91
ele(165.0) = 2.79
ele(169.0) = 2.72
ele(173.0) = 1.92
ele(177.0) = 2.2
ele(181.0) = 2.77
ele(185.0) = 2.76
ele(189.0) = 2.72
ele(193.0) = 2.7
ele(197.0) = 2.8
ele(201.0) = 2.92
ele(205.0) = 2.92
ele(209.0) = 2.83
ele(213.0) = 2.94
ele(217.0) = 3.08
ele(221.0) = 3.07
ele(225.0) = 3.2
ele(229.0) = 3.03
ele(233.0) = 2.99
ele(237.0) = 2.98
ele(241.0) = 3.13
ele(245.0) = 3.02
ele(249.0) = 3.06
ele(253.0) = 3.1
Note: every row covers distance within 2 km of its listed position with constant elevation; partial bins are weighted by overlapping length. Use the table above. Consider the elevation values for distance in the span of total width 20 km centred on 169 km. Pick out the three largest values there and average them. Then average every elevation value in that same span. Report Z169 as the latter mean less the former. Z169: -0.30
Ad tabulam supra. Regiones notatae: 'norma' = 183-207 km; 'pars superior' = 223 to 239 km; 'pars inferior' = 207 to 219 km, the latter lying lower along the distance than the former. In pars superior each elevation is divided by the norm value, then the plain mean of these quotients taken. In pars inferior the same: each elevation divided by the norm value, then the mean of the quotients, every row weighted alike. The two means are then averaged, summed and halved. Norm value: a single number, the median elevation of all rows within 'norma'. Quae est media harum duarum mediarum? 1.08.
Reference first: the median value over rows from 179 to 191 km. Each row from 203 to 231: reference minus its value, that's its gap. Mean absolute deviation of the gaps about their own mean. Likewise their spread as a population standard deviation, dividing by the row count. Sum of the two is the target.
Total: 0.211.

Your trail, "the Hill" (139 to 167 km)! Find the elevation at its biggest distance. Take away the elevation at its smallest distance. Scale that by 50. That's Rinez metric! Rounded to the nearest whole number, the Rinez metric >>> -12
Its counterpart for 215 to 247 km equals -3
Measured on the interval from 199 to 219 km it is 8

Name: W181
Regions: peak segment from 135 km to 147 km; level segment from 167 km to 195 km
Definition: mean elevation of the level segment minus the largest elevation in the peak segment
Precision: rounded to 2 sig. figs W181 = -0.58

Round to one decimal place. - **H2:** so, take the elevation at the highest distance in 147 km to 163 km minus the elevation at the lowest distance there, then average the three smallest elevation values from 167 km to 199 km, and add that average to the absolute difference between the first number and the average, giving 4.6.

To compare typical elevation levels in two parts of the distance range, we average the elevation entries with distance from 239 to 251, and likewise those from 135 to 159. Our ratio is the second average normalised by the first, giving 0.97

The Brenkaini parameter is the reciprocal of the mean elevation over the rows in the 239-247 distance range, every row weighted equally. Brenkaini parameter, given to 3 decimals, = 0.325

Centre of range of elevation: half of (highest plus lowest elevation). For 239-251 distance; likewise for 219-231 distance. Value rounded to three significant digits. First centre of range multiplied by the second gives 9.58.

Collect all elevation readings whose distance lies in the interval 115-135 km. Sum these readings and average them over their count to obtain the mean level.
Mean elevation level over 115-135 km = 3.08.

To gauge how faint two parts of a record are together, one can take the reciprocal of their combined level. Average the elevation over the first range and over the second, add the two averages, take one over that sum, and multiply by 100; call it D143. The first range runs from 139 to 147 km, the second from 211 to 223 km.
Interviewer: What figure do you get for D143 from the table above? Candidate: 16.6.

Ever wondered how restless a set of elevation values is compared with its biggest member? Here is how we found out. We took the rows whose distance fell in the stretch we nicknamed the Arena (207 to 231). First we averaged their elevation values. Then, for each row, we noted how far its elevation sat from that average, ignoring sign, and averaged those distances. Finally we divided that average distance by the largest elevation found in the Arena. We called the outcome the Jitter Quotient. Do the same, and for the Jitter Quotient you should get 0.029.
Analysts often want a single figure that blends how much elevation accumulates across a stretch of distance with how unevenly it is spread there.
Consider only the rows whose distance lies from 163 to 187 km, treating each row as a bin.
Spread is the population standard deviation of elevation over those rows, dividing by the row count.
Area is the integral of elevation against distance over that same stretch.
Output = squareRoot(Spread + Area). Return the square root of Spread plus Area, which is 7.81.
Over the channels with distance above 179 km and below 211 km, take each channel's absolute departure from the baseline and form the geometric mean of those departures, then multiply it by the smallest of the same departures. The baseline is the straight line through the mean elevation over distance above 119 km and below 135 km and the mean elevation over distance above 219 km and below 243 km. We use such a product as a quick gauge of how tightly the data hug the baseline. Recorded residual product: 0.039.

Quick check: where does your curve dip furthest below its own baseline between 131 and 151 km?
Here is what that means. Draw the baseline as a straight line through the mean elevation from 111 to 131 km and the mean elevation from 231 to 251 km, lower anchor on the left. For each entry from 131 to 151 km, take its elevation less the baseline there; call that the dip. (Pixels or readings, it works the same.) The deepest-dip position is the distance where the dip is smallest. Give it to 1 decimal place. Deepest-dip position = 145.0 km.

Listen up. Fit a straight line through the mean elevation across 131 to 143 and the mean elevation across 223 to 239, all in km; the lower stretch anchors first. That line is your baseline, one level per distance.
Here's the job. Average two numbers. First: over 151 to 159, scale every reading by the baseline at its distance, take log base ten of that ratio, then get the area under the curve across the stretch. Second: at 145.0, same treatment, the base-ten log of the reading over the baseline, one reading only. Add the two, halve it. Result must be -0.12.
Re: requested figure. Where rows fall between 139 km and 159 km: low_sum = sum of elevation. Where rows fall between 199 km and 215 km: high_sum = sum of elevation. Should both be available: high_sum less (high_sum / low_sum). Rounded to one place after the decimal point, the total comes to 10.8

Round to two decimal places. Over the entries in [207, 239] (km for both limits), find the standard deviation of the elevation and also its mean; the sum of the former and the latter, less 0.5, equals 2.62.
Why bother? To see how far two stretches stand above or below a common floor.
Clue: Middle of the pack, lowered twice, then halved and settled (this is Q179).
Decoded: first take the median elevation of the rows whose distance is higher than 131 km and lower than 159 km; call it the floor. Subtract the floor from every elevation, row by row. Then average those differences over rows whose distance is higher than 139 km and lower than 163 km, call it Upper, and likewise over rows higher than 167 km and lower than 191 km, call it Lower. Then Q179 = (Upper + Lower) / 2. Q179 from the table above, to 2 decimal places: -0.25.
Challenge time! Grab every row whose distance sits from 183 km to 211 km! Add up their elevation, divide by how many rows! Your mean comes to 2.8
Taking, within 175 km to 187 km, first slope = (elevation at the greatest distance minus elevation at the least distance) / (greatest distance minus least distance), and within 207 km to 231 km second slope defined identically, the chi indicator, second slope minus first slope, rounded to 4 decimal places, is -0.0600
